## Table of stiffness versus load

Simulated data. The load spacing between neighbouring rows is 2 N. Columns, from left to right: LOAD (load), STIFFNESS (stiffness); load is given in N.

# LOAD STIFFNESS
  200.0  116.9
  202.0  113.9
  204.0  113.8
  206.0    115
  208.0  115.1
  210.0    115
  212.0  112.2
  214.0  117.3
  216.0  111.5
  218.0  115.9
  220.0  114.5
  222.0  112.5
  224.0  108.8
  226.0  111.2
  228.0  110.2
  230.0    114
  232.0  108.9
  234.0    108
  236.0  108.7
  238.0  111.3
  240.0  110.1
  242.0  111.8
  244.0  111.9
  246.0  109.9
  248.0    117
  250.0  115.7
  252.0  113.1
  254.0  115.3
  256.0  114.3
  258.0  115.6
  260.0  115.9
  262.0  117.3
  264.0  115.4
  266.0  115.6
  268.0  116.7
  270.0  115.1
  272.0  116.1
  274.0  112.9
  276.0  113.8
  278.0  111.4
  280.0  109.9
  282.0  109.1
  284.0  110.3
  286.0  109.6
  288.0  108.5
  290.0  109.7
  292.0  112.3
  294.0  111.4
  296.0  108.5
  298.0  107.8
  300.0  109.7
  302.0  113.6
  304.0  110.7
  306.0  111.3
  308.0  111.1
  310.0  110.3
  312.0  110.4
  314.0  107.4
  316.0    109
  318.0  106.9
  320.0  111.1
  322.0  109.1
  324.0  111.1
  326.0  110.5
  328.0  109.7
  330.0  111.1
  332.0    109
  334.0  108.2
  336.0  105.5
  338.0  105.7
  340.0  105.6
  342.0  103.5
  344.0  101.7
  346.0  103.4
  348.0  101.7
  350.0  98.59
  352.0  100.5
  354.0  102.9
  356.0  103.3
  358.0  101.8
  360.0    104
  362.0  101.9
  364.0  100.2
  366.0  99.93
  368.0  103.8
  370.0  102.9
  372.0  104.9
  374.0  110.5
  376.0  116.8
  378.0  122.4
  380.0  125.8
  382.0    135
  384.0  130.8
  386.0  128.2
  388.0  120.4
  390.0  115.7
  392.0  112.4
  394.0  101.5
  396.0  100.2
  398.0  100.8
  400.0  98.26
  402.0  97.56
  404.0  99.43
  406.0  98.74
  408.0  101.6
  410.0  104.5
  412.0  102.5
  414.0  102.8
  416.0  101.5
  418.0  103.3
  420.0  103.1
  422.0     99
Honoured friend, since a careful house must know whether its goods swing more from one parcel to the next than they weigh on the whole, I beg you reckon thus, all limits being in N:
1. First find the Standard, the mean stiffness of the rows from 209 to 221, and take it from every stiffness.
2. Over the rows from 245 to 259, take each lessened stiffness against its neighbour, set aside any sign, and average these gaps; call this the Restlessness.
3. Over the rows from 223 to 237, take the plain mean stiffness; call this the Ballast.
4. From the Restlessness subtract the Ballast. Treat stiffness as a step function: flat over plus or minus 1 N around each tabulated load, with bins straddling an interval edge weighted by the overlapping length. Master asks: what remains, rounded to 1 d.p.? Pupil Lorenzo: -107.4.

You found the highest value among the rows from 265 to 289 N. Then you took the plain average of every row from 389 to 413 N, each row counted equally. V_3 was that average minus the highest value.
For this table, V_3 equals -13.9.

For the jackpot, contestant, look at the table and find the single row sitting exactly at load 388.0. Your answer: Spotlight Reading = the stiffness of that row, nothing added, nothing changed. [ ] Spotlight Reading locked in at 120.4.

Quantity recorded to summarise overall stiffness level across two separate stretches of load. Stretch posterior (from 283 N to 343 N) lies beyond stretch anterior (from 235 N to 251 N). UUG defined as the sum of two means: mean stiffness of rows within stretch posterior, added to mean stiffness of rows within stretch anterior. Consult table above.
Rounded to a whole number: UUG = 221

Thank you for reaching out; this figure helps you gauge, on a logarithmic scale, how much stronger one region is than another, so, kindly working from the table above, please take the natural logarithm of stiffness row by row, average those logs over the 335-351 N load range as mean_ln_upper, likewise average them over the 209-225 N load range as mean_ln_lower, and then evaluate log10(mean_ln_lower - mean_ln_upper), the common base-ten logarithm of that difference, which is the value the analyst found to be -1.02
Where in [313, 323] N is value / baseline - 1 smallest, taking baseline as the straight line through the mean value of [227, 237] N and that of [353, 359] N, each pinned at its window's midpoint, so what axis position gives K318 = 318.0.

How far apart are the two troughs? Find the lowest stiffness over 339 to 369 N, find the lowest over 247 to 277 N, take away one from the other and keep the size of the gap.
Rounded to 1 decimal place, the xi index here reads 14.3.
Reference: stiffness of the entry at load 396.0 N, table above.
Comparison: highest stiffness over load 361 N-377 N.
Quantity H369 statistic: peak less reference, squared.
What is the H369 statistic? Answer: 276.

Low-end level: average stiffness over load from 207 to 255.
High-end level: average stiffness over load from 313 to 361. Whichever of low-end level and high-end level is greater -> 112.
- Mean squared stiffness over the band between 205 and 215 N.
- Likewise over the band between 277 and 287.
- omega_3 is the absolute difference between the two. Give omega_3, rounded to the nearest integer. 1095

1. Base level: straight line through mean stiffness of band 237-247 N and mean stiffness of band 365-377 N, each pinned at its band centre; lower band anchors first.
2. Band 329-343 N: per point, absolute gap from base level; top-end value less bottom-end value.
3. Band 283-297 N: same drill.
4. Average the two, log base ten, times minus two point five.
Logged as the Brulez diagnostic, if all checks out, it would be 1.3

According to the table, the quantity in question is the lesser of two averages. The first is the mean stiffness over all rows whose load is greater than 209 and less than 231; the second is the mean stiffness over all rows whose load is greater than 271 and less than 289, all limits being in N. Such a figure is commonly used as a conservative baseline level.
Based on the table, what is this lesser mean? 111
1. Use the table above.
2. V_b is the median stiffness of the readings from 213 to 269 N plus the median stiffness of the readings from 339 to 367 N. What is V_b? 215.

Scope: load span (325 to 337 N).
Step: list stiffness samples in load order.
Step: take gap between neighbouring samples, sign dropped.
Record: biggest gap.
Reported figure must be 2.7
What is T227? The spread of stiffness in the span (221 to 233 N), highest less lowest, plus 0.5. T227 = 5.7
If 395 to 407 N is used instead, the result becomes 3.7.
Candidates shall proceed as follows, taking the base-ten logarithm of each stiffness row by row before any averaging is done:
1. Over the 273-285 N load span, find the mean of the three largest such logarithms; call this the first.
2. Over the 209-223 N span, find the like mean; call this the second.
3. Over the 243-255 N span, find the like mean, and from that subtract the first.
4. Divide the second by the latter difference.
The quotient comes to 165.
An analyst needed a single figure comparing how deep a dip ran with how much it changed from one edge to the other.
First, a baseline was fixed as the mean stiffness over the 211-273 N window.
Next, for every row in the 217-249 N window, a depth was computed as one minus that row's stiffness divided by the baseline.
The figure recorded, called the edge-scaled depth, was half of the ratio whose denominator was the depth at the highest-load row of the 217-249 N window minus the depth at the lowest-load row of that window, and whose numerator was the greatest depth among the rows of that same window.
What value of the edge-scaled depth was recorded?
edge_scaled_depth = -2.4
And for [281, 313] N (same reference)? -2.1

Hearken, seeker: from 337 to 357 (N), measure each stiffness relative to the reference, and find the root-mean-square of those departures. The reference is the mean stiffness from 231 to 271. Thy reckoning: 11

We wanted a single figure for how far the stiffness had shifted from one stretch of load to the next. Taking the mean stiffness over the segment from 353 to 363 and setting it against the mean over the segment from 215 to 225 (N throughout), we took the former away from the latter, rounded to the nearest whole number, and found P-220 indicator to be 10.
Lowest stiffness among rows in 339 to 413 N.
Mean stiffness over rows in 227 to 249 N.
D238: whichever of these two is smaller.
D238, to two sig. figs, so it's 98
